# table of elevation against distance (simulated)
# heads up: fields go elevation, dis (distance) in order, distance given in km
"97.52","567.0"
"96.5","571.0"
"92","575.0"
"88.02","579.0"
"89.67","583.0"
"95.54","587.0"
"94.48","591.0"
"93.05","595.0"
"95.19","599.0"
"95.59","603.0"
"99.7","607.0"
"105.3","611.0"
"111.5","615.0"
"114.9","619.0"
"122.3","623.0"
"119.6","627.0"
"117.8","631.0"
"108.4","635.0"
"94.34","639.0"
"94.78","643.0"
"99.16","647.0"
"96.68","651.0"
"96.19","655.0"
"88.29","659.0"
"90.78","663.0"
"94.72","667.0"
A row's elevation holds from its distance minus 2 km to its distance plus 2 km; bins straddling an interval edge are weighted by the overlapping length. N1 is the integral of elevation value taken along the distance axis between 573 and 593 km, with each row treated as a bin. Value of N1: 1839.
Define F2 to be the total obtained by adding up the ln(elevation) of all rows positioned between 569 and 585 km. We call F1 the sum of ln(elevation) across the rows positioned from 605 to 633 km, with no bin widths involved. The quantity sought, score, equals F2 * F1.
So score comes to 598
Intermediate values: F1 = 33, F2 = 18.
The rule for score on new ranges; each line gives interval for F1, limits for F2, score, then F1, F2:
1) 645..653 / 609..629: 217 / 9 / 24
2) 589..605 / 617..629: 261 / 18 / 14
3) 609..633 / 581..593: 387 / 28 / 14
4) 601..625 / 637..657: 641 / 28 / 23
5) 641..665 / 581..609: 869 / 27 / 32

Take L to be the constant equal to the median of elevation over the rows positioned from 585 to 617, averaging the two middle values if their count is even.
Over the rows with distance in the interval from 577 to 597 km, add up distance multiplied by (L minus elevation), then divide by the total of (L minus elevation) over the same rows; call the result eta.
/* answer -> 583.5 km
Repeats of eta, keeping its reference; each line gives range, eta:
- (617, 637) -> 626.3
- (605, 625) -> 617.9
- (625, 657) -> 631.5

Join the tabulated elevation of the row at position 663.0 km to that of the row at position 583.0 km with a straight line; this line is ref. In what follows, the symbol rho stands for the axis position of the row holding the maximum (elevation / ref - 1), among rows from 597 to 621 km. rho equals 619.0 km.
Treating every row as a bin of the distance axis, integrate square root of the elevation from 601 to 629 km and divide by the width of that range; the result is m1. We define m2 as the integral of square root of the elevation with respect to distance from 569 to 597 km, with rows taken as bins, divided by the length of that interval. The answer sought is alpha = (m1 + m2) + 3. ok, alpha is 23.1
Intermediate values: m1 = 10.5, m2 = 9.63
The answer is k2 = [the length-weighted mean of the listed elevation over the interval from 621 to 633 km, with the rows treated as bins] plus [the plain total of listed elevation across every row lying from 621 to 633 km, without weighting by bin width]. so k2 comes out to 480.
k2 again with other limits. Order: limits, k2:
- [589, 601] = 377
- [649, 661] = 375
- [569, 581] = 369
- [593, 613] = 587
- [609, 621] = 442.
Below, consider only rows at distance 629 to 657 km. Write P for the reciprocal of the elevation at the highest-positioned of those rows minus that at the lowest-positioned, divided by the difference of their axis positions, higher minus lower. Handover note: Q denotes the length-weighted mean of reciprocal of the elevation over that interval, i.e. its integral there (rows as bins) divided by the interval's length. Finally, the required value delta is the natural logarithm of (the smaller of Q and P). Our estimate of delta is -9.4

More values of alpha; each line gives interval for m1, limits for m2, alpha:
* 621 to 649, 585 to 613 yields 23.2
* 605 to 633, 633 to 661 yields 23.5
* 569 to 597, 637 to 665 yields 22.3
